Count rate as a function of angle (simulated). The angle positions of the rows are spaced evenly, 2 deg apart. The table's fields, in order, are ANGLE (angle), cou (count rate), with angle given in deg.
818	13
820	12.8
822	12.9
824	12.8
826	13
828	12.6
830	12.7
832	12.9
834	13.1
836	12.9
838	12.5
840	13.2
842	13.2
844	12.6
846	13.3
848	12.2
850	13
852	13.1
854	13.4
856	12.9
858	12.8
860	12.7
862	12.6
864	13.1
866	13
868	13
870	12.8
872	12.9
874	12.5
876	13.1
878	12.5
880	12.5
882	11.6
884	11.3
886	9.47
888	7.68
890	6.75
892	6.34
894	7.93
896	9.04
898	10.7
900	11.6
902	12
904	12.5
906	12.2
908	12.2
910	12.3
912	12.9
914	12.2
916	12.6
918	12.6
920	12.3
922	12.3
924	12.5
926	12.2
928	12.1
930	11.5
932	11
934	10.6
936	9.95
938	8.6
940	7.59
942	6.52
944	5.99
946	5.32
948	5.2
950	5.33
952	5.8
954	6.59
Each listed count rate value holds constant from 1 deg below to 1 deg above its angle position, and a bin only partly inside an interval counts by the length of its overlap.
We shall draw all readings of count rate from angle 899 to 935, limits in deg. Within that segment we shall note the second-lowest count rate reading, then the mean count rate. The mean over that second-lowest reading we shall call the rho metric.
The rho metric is 1.10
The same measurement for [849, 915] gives 1.73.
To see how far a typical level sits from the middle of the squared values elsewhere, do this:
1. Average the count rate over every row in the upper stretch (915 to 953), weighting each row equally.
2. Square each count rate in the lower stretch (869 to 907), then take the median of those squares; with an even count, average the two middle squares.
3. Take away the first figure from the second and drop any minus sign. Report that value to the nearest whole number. 125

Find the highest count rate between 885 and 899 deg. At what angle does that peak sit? 898 deg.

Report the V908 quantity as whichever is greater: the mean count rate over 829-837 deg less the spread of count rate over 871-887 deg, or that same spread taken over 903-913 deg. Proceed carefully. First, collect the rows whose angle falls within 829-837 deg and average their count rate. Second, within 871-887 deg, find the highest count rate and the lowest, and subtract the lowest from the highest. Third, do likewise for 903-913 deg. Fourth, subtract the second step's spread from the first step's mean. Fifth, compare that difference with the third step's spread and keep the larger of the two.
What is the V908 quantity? 9.3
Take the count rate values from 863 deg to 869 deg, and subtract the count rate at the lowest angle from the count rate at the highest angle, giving -0.1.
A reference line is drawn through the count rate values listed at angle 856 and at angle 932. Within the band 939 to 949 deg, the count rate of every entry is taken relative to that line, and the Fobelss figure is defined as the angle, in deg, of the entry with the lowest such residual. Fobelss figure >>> 948 deg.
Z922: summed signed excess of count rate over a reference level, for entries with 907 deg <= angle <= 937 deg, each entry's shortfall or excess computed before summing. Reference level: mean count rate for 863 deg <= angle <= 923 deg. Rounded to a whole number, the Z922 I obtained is 7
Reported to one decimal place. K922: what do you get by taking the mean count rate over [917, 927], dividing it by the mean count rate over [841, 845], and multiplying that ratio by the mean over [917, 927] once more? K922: 11.9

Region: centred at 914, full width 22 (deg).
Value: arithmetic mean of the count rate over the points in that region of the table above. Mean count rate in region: 12.4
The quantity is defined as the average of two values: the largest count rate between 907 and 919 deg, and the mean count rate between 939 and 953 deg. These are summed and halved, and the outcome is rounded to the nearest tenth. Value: 9.4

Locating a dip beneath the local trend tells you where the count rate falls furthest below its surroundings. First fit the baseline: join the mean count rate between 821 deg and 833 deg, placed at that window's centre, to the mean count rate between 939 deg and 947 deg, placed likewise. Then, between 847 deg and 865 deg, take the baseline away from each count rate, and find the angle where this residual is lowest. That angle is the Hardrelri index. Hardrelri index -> 848 deg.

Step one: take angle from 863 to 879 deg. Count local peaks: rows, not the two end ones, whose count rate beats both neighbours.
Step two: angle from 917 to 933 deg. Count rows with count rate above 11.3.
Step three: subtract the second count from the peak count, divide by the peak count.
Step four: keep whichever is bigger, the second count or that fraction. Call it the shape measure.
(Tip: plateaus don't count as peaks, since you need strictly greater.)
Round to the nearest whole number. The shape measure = 7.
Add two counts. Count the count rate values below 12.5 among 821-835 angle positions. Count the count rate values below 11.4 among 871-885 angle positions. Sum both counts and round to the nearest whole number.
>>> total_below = 1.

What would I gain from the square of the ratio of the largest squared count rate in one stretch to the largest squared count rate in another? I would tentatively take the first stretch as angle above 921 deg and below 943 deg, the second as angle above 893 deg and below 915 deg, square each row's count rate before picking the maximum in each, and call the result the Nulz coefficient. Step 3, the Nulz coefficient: 0.88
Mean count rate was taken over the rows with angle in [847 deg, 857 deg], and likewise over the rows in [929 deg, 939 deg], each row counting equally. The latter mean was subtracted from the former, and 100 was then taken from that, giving -97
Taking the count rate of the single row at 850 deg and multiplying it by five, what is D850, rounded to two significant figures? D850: 65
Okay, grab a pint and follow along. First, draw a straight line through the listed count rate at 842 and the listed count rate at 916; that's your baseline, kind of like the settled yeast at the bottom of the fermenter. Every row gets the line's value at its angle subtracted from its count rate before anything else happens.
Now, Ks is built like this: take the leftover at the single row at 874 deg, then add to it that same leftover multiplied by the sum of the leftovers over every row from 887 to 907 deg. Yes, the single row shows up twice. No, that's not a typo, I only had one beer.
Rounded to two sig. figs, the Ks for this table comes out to 13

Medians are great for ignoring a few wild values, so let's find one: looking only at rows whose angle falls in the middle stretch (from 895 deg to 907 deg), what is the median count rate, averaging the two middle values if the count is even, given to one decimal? 11.8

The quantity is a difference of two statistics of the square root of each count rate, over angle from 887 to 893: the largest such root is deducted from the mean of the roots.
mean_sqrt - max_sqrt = -0.142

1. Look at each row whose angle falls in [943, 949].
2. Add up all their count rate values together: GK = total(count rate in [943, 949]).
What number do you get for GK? 16.5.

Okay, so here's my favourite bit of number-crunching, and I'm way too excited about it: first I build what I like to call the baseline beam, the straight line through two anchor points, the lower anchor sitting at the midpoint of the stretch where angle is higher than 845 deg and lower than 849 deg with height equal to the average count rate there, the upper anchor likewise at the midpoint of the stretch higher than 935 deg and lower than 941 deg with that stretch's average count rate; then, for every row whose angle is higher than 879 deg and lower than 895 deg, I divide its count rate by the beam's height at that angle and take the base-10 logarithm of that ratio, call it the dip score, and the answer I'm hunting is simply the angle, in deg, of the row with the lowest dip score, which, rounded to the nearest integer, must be 892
